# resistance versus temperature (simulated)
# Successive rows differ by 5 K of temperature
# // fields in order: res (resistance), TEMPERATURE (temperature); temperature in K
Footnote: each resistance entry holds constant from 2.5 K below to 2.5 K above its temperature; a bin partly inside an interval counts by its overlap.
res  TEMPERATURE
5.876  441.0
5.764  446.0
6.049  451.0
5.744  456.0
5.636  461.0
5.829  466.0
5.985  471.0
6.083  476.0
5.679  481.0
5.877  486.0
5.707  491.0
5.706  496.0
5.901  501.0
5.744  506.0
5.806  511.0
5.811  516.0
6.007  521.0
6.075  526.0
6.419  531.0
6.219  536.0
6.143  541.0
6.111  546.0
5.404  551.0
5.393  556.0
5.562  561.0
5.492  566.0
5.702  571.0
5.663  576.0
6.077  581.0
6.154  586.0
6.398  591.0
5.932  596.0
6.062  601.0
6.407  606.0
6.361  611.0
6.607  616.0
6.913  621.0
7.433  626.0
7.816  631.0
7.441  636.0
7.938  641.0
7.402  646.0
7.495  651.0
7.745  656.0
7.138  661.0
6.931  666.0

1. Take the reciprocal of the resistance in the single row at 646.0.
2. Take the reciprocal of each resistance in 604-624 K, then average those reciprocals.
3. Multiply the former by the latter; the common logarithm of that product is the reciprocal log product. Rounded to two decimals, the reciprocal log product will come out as -1.69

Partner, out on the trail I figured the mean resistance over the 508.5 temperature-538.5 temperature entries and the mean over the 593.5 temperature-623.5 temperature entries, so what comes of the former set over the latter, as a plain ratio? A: 0.95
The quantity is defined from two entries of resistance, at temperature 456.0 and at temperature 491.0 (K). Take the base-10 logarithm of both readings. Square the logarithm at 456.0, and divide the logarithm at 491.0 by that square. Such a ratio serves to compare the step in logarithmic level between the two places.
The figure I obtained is 1.31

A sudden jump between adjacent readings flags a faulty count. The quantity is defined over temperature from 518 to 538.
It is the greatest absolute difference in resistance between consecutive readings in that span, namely 0.34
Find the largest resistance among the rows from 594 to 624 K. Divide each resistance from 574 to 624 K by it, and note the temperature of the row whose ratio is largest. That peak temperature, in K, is 621.0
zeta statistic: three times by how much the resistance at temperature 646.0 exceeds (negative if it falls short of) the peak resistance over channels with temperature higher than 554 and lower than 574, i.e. 5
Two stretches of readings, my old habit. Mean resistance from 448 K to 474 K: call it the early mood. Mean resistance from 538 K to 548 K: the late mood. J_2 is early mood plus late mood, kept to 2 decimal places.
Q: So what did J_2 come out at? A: 11.98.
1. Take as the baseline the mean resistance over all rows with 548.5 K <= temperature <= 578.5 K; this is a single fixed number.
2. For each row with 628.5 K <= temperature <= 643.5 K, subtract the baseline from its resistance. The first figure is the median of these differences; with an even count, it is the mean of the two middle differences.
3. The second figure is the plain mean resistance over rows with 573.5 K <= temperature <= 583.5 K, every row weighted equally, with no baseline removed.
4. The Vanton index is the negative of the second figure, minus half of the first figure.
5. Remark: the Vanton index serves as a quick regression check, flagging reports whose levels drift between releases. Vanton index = -7.01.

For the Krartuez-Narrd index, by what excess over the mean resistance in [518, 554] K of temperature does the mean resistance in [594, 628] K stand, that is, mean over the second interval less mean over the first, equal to 0.5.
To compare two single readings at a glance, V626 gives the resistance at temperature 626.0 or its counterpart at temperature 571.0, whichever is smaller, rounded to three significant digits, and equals 5.70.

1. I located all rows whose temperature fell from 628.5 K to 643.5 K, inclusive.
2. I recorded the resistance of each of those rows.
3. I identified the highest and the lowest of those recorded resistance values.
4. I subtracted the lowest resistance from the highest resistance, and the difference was 0.50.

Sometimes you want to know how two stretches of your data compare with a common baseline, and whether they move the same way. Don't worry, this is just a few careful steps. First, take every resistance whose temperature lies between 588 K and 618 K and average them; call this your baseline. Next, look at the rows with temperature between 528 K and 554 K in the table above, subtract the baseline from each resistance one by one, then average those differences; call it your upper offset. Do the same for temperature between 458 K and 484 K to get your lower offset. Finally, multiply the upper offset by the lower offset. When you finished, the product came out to 0.11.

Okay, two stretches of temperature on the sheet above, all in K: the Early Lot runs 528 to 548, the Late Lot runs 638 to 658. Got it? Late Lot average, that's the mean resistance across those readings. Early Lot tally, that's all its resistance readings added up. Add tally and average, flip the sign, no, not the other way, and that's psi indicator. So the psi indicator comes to -32.5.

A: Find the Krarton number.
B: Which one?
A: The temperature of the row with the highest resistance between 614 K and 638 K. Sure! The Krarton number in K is 631.0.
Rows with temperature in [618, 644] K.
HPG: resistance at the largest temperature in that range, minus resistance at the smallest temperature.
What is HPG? 1.0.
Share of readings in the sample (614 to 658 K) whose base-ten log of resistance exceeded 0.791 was 1.0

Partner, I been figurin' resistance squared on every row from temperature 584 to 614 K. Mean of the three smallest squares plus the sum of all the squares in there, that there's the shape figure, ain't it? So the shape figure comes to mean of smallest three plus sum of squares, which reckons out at 269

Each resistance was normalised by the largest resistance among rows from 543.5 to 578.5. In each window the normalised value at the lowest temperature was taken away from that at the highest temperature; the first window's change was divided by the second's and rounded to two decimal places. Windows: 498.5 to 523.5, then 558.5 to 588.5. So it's 0.18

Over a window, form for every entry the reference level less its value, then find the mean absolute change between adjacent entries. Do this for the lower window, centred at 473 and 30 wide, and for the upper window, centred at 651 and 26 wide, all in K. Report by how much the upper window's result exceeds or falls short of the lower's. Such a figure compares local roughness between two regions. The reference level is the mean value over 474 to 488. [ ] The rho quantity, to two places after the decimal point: 0.16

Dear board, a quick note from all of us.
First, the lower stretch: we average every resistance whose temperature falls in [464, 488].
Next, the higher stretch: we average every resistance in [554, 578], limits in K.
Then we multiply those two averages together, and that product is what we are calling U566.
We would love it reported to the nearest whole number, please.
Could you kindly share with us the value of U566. 33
